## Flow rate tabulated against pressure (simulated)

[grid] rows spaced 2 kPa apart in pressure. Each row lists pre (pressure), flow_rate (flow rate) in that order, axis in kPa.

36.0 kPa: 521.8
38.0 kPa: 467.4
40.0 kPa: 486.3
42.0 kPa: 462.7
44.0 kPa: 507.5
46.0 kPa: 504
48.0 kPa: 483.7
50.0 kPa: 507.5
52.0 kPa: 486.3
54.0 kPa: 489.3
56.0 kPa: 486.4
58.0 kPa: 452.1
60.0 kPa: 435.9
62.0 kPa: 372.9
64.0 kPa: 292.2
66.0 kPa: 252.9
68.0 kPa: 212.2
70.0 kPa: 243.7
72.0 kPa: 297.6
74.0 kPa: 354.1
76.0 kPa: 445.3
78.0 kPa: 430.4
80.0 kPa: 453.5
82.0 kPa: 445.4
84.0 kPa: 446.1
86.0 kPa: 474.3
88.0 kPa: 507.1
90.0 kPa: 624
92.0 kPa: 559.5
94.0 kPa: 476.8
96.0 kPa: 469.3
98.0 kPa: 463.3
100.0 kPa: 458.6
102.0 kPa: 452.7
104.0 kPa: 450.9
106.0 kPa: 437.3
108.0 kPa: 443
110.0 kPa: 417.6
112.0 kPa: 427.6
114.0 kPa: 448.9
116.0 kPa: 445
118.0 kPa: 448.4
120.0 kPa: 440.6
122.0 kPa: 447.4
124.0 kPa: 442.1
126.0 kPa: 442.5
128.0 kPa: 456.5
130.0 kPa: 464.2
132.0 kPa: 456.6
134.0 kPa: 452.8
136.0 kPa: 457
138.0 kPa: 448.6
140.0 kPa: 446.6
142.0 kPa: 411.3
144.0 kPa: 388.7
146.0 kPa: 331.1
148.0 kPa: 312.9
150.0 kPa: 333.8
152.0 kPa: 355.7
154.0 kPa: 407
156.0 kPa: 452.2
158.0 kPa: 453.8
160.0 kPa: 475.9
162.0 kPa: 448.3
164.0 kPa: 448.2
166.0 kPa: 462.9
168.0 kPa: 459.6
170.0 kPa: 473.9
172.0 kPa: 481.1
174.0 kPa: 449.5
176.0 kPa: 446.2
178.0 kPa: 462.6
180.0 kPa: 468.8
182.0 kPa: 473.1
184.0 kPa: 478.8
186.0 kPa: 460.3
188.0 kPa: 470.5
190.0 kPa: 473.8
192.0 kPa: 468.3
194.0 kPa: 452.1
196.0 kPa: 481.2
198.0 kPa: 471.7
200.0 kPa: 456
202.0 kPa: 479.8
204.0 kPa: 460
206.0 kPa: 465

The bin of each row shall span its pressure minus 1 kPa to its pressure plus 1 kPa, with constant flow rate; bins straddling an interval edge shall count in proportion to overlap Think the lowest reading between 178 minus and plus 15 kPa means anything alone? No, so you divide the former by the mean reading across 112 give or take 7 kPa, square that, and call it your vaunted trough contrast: 1.04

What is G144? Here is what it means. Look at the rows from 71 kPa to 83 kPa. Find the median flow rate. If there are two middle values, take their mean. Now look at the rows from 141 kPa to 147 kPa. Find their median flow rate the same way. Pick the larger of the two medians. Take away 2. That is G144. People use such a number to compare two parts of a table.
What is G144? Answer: 436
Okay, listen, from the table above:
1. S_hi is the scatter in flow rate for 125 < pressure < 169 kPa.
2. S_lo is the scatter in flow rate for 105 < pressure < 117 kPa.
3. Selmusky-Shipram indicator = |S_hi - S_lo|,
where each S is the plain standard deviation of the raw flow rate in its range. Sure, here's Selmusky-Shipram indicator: 37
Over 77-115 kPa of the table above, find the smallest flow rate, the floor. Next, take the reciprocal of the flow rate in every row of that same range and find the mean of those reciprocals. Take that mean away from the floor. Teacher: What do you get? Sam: 418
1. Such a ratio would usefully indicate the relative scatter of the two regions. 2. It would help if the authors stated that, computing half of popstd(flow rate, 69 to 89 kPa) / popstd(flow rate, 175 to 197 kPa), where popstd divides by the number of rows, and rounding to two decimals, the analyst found 3.87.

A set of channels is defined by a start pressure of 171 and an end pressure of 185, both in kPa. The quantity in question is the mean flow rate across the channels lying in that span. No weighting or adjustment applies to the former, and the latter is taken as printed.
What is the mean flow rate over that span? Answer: 466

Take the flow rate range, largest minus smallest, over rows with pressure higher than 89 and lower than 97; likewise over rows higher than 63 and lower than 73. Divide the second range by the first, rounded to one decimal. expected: 0.6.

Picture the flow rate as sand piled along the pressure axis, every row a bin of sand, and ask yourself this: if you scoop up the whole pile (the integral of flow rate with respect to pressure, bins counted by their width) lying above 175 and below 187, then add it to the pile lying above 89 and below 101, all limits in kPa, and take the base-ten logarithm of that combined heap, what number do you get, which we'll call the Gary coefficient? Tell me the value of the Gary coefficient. 4.07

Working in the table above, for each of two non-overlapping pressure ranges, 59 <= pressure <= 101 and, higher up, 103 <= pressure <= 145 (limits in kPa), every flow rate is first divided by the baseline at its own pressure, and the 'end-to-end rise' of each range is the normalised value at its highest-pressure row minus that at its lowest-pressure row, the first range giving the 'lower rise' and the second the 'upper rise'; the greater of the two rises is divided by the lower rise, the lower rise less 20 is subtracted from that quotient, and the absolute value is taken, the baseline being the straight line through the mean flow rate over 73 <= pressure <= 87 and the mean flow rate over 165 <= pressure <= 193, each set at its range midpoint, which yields 21.0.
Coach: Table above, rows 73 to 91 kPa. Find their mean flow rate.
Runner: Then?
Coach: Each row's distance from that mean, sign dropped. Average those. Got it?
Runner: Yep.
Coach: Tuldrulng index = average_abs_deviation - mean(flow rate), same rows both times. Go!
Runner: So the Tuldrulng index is -417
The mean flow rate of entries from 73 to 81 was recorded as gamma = 421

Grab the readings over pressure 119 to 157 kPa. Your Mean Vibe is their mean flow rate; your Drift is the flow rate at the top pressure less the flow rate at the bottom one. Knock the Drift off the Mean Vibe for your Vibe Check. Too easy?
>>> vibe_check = 407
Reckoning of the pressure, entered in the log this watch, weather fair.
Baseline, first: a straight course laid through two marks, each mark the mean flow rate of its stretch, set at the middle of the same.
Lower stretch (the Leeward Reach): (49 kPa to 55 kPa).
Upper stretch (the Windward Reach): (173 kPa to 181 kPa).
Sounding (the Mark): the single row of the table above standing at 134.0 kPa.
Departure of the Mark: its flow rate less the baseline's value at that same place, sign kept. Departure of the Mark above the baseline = -17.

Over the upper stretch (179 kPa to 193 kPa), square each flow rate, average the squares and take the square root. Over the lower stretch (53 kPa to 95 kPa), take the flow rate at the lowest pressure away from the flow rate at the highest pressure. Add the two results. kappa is 458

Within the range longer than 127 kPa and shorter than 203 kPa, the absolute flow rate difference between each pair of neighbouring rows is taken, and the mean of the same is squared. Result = 260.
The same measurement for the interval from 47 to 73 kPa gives 1170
